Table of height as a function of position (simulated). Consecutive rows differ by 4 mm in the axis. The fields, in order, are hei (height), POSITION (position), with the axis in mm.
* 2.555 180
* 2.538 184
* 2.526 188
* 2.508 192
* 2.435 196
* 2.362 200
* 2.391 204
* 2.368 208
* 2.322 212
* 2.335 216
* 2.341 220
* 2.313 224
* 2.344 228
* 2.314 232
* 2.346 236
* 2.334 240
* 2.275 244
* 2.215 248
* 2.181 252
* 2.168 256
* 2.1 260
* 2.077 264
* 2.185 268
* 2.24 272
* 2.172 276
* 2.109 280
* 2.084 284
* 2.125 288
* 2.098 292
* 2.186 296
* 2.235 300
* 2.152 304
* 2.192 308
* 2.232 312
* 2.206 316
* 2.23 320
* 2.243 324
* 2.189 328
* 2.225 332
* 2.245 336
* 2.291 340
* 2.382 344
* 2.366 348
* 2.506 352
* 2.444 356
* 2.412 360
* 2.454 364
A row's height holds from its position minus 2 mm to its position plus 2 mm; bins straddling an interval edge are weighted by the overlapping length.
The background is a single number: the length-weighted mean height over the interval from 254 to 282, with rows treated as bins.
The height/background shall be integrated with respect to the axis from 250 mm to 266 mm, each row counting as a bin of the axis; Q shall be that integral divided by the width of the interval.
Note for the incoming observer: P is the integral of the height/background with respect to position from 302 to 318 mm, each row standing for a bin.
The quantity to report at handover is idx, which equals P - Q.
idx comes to 15.3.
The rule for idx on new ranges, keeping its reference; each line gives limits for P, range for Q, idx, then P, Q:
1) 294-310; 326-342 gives 15.3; 16.3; 1.04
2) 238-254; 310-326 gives 15.7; 16.8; 1.04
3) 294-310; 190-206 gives 15.2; 16.3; 1.13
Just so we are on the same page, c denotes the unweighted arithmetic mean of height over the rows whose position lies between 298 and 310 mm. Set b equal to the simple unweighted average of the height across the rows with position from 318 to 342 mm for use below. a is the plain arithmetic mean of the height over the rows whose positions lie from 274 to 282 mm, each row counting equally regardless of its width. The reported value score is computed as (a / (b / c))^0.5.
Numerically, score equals 1.45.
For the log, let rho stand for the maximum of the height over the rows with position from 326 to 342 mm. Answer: 2.291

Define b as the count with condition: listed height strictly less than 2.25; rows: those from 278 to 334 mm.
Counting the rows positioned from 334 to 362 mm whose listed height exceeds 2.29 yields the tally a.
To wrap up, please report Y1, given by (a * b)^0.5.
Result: 9.2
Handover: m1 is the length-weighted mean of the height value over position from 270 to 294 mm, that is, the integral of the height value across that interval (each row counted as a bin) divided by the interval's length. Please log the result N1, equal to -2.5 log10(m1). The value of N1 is -0.83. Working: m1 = 2.14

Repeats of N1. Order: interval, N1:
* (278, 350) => -0.86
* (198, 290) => -0.88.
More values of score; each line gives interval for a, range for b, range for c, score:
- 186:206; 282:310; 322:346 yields 1.60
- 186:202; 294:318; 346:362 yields 1.65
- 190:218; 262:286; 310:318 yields 1.57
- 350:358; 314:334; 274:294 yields 1.54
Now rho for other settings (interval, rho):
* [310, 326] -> 2.243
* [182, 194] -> 2.538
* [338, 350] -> 2.382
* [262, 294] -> 2.24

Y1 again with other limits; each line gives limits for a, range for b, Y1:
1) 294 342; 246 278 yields 2.8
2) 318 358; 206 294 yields 7.7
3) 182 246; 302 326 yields 9.5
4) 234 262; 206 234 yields 0.0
